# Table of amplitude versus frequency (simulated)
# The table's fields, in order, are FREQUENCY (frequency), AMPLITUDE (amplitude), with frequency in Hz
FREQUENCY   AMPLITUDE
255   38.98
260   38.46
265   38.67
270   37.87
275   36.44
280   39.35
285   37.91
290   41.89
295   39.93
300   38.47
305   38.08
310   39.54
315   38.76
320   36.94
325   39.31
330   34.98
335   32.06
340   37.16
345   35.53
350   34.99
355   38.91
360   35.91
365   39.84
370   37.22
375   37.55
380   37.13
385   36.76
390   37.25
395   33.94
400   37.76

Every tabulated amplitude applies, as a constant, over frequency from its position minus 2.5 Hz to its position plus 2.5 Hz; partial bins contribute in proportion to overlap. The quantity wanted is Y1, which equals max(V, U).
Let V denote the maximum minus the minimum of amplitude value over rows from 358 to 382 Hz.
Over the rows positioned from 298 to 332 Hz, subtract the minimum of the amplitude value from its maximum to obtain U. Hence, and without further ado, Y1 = 4.6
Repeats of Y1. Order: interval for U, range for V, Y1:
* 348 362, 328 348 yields 5.1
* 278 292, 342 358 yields 4.0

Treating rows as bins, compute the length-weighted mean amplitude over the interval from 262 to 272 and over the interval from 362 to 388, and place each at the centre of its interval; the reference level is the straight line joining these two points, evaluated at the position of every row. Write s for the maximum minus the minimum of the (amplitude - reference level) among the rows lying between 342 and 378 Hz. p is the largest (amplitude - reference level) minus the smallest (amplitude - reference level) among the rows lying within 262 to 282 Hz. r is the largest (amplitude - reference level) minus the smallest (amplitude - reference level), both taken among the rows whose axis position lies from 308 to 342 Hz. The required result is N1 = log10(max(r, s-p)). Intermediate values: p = 2.9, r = 7.3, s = 5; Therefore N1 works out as 0.87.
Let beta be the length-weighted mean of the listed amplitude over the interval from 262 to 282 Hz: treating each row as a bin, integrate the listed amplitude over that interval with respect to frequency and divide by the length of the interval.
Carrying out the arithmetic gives 38.1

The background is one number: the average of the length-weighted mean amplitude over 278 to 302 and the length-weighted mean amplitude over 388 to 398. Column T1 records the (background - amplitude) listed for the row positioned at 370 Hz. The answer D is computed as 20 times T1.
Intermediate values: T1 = 0.4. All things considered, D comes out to 7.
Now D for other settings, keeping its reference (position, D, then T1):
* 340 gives 8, 0.4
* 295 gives -47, -2.4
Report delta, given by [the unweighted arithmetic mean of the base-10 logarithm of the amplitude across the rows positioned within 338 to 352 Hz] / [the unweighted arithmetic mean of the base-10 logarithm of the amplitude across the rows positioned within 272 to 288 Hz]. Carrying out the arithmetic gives 0.99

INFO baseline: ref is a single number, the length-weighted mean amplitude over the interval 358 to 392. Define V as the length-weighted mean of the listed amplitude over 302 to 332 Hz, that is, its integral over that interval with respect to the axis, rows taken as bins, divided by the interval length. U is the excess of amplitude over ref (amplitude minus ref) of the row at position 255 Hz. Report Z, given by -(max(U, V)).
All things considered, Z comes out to -38.0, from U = 1.6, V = 38.0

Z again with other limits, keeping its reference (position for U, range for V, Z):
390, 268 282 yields -37.8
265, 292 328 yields -38.7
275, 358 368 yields -37.9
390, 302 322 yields -38.4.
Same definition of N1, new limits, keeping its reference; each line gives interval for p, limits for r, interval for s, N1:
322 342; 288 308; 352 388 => 0.57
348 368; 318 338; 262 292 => 0.86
